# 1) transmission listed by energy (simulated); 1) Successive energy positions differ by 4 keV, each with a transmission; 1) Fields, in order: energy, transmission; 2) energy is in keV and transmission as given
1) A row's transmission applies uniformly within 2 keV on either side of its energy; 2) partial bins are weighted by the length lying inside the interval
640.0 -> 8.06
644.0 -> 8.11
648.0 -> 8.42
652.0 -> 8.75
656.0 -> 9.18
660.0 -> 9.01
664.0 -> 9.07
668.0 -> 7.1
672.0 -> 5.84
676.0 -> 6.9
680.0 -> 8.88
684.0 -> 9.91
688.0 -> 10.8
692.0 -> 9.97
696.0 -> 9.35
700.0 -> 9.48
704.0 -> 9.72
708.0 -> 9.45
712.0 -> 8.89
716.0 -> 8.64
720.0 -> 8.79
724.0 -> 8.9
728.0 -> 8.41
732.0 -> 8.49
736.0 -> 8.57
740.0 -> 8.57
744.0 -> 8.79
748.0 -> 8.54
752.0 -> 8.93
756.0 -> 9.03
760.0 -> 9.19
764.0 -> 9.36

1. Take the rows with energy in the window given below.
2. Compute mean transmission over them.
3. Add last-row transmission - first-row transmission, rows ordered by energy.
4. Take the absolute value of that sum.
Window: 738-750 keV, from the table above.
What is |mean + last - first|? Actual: 8.60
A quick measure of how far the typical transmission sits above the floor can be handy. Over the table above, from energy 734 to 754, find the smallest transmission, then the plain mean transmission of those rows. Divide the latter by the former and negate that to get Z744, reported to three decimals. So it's -1.016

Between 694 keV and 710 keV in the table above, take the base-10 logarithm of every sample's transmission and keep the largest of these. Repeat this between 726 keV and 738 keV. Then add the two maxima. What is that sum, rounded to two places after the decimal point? 1.92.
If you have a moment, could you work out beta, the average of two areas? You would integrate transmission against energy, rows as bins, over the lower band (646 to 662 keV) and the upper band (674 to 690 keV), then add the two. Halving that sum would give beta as 144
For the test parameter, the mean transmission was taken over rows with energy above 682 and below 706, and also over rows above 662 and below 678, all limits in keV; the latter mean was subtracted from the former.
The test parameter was 2.6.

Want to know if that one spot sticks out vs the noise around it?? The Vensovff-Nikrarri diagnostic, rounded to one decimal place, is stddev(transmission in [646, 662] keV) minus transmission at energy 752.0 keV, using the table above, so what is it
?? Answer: -8.6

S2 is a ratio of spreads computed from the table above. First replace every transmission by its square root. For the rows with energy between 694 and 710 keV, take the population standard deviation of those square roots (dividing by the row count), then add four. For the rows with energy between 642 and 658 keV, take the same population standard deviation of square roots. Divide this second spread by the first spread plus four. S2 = 0.02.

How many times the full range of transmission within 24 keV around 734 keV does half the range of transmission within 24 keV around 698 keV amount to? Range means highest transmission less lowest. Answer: 1.5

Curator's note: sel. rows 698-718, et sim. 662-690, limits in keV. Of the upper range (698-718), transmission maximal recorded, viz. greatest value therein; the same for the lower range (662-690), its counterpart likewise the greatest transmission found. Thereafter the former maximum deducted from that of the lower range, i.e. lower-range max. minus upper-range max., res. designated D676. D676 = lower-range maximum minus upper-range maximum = 1.1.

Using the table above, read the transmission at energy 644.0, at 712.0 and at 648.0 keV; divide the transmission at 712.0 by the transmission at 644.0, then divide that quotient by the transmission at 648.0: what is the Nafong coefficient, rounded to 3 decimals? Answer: 0.130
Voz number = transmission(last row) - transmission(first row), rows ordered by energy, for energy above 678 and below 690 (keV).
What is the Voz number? 1.9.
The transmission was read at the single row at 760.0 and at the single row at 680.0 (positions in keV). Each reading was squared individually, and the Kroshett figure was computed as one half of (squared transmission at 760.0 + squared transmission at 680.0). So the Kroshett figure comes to 82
